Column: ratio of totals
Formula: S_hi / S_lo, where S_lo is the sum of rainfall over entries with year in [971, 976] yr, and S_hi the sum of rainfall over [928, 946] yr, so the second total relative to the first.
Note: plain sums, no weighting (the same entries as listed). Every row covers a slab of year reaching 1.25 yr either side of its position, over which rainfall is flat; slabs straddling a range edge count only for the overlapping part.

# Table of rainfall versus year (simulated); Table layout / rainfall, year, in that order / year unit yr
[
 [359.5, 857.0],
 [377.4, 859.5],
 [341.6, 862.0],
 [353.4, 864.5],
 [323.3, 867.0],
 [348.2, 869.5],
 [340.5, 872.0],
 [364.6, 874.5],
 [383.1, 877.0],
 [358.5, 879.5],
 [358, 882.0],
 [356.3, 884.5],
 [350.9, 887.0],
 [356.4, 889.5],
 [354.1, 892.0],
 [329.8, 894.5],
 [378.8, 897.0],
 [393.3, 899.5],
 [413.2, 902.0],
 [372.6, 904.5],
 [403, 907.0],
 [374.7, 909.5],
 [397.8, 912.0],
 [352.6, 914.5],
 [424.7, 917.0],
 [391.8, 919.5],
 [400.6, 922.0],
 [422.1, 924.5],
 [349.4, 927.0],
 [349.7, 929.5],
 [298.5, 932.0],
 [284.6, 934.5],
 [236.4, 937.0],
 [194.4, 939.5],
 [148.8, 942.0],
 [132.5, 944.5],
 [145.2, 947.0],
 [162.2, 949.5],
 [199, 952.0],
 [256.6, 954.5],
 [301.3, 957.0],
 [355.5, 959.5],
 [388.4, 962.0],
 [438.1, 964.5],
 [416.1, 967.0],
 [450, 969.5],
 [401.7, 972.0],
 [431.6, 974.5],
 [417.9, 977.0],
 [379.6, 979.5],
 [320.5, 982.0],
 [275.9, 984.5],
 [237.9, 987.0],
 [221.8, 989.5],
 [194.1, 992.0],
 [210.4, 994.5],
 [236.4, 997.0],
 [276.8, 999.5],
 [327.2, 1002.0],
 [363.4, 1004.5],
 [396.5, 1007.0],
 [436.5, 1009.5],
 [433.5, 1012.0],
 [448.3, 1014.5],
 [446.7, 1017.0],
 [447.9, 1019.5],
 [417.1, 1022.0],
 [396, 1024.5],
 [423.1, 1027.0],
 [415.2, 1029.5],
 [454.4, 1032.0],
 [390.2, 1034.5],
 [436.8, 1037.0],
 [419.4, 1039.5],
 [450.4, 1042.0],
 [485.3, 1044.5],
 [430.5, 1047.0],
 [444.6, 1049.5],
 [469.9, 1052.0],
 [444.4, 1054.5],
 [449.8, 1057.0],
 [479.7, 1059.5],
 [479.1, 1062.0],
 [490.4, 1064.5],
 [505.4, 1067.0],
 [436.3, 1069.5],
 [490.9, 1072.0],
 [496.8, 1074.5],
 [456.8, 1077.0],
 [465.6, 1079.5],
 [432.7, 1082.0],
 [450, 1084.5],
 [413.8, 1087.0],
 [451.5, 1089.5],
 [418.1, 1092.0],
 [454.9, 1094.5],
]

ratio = 1.97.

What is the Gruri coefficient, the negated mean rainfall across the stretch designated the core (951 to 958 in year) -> -252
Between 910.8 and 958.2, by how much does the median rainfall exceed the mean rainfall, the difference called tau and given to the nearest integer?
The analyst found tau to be 12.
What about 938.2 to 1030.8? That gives 35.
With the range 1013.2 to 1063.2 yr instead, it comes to 4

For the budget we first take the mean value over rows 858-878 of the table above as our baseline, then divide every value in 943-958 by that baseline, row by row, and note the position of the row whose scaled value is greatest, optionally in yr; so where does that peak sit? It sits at 957.0 yr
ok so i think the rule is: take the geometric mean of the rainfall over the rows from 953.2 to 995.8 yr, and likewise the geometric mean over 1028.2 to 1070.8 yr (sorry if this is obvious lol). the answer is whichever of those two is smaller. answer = 323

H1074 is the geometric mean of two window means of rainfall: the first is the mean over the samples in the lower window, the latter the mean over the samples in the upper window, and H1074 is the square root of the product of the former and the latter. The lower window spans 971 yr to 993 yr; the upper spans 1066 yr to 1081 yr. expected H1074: 390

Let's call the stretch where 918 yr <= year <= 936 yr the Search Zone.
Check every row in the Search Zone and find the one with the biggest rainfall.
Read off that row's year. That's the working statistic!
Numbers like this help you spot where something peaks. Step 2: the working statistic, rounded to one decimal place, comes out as 924.5 yr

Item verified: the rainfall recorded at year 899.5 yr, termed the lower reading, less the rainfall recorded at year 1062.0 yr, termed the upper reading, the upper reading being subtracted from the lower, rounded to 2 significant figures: -86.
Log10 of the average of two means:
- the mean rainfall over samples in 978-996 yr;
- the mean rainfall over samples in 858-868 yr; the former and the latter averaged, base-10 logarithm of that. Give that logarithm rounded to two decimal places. 2.49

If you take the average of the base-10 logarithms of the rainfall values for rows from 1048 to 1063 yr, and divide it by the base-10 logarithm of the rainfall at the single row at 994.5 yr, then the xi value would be 1.15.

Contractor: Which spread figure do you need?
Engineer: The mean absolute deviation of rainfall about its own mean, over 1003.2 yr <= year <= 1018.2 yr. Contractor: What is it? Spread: 27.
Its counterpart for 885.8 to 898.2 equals 11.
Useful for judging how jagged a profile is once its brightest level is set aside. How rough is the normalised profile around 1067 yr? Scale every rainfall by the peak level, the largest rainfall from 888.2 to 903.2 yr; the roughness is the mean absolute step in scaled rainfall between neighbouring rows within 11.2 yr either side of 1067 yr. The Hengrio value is 0.068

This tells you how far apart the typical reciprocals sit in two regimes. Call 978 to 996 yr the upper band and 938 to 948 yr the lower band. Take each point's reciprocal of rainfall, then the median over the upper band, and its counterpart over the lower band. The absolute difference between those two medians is 0.0026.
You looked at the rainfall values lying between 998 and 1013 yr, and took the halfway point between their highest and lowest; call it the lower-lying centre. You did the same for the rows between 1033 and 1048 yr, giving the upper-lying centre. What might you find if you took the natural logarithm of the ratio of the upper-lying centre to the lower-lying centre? 0.20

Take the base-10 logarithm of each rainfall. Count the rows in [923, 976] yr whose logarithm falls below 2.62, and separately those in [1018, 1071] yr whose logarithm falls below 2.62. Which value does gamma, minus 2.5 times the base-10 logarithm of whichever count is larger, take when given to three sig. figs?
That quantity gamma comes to -3.08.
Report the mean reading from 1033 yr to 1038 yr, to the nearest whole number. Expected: 414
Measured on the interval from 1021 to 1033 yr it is 421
